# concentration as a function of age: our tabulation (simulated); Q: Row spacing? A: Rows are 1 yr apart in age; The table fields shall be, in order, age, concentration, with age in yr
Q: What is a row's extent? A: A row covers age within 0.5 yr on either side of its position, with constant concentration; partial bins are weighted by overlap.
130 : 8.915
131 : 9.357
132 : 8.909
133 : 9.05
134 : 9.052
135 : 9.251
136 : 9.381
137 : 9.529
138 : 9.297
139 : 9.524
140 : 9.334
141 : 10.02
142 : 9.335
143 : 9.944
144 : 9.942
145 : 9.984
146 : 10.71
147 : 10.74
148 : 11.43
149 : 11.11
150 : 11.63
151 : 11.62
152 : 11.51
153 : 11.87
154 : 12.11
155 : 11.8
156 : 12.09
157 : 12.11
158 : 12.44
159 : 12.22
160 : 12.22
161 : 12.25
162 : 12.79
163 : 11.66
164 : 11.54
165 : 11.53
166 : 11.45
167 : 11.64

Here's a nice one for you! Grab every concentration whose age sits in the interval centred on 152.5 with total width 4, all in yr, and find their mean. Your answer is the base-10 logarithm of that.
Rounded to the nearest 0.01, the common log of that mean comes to 1.07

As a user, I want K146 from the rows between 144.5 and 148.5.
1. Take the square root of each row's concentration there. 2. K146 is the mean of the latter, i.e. 3.27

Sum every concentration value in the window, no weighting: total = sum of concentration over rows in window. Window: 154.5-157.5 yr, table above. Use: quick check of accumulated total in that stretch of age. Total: 36.0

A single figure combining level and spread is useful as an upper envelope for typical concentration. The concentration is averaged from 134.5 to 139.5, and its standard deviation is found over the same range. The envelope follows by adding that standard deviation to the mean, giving 9.5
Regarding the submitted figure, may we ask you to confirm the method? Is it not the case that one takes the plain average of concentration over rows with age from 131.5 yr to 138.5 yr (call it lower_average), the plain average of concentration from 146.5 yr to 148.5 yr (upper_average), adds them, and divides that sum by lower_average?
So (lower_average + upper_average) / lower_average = 2.20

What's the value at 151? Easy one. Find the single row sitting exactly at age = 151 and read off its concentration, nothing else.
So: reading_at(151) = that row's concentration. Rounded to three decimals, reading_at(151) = 11.620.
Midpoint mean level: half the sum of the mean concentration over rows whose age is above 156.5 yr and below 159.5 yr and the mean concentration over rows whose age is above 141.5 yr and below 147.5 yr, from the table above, 11.2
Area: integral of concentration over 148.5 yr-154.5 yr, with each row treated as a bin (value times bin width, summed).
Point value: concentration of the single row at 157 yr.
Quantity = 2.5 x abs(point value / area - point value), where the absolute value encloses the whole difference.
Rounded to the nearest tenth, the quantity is 29.8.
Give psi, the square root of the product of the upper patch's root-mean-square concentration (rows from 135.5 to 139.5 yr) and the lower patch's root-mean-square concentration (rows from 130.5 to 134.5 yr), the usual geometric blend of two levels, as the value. 9.3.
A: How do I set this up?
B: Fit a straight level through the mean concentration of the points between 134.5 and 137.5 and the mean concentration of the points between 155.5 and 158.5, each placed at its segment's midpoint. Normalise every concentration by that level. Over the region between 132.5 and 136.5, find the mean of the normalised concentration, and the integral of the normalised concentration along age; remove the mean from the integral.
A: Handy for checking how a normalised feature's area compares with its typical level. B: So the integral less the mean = 3.0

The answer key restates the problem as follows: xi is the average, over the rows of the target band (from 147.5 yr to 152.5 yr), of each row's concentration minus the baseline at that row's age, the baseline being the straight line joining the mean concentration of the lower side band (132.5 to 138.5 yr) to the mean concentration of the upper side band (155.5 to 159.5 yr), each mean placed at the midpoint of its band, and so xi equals 0.25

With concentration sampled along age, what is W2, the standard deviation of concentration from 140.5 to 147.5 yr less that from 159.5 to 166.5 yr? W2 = -0.02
